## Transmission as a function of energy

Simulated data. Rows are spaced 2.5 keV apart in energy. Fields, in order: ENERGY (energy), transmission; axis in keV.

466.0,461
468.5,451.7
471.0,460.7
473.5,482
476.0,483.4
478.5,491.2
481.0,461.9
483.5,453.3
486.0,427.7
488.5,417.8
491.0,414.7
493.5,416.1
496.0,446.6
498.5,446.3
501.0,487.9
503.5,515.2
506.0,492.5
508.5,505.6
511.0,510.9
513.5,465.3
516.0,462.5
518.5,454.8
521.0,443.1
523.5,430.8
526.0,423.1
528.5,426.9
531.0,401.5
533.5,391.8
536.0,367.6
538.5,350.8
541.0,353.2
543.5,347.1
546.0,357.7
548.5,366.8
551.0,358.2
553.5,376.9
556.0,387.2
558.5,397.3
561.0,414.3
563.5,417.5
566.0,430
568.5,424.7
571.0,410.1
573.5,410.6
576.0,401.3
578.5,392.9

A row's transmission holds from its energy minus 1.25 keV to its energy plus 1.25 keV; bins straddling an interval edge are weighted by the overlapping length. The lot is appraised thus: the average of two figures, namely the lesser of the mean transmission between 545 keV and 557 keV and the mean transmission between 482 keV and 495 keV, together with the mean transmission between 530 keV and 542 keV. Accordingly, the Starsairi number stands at 371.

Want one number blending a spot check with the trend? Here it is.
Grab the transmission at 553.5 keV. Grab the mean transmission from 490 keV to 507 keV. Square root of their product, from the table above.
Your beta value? 416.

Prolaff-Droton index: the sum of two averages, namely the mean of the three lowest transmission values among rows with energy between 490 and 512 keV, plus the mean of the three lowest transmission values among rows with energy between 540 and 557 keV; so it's 778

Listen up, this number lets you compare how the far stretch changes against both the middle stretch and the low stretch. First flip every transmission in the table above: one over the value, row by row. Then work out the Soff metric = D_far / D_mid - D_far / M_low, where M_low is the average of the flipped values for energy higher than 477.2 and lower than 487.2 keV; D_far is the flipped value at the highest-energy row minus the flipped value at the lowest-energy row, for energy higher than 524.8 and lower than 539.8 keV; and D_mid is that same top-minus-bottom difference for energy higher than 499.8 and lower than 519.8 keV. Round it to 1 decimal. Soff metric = 3.0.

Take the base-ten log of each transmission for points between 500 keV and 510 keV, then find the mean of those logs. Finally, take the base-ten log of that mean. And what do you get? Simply 0.431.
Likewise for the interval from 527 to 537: 0.415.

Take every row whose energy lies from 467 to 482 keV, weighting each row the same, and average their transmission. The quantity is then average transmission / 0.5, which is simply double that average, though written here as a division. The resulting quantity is 944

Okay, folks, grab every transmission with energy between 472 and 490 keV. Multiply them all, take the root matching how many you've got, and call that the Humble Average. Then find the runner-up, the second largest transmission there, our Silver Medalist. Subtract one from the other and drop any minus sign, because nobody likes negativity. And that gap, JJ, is 25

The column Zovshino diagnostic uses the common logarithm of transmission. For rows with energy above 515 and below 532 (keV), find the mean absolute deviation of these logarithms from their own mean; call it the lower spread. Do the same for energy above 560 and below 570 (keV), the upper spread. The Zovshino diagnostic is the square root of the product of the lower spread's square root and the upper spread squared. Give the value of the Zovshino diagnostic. 0.0021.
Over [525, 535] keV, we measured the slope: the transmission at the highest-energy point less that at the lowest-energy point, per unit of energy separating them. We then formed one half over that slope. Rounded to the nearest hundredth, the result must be -0.12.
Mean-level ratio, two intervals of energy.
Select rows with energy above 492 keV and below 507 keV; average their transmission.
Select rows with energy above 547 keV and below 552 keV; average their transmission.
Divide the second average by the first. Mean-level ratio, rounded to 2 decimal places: 0.78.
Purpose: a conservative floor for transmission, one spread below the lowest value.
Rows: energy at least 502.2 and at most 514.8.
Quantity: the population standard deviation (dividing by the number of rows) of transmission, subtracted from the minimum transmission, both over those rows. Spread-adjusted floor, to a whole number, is 447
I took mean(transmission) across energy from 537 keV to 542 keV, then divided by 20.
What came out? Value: 17.6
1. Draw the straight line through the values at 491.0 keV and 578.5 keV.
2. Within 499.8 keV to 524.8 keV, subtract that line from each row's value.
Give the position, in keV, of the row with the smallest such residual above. 523.5 keV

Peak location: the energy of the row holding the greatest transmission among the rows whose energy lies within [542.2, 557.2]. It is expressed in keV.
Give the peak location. 556.0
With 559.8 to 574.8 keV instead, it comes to 566.0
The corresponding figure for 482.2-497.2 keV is 483.5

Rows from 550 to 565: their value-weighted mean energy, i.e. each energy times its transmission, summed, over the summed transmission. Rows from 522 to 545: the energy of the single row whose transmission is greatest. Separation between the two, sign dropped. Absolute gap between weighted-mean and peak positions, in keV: 34.0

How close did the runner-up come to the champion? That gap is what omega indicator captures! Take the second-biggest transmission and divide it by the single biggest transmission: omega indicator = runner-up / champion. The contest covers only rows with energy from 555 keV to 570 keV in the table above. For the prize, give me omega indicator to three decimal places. 0.988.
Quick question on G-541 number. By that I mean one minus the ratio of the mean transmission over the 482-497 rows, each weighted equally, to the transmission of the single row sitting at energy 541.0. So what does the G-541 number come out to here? -0.22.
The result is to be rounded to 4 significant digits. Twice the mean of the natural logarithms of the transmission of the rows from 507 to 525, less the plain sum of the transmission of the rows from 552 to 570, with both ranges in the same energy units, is -2836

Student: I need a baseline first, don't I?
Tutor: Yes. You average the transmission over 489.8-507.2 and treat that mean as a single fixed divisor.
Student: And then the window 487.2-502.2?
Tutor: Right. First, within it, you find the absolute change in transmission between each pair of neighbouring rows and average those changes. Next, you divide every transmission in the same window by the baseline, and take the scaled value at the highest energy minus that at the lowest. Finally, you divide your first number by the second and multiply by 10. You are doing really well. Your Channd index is 1009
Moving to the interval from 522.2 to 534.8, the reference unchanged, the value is -1374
